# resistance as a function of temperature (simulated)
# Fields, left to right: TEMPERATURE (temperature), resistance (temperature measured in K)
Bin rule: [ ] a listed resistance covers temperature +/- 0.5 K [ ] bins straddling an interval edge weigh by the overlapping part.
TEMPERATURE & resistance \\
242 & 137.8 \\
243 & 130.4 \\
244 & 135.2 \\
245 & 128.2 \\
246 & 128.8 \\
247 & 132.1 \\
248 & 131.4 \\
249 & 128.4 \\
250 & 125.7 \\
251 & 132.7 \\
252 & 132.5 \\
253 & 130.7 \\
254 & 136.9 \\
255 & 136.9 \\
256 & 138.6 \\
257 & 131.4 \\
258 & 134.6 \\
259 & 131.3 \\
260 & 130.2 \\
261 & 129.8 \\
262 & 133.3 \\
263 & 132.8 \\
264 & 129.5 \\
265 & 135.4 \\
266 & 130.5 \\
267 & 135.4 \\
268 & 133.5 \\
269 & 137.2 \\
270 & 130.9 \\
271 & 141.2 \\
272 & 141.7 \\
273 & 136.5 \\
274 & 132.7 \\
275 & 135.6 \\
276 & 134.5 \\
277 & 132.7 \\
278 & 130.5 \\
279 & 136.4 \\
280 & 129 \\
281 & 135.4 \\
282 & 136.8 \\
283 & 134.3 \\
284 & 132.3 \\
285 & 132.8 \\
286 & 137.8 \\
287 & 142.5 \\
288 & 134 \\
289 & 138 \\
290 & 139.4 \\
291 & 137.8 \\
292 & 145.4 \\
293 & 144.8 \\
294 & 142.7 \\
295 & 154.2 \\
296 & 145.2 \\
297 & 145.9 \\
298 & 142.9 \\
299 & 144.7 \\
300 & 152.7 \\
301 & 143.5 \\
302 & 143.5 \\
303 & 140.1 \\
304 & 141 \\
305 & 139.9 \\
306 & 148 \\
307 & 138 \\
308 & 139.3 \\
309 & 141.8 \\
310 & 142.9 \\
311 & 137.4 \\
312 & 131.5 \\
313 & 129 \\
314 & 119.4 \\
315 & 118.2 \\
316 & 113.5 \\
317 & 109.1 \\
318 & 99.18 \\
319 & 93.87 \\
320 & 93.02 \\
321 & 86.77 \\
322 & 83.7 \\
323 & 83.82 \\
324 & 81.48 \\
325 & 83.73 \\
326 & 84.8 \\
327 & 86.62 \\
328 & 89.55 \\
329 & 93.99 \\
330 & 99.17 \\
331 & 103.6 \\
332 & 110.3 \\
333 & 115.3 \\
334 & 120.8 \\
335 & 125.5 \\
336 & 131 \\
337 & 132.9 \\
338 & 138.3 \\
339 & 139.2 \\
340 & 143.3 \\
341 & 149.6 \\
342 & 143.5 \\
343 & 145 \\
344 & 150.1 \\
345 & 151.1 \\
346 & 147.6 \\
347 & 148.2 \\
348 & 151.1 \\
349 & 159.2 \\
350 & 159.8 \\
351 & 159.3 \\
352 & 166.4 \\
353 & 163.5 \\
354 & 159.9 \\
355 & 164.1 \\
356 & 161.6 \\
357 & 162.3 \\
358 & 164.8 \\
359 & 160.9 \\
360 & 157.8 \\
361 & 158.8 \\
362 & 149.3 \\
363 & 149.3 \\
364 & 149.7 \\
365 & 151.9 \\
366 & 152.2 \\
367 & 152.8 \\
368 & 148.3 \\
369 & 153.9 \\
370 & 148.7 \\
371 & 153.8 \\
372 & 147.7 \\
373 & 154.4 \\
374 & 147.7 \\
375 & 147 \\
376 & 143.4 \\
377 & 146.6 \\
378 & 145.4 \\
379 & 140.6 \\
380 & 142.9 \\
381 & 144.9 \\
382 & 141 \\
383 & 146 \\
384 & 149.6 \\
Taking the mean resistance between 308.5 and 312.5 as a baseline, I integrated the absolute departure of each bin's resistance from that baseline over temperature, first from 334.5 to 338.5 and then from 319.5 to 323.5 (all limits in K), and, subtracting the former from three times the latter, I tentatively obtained 593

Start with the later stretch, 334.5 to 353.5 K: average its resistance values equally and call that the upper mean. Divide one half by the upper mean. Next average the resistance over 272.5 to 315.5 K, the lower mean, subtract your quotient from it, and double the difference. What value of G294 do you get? 276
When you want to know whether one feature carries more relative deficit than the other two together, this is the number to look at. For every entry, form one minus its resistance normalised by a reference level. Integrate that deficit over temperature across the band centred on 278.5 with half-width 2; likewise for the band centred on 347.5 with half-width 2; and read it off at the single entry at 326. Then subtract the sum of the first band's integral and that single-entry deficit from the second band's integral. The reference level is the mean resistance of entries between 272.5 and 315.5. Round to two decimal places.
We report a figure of -0.95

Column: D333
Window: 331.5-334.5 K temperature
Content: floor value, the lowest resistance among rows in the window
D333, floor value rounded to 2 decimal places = 110.30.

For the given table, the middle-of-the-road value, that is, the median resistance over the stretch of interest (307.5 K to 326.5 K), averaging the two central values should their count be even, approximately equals 109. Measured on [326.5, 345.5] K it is 131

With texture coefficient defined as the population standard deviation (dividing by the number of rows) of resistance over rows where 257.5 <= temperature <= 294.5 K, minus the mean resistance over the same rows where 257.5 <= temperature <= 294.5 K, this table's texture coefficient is -131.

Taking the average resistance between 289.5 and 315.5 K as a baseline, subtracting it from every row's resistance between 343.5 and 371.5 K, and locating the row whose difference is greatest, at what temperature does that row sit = 352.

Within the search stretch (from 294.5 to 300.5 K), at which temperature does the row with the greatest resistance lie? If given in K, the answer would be 295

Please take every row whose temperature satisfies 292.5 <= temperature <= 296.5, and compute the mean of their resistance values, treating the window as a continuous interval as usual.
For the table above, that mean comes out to 147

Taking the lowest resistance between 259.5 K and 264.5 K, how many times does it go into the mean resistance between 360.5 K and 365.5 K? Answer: 1.17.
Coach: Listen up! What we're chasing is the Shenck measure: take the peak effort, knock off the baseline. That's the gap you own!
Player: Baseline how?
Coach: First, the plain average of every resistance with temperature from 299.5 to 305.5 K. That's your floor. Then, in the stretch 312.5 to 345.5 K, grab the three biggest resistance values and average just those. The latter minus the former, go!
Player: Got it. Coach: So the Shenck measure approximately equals 7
